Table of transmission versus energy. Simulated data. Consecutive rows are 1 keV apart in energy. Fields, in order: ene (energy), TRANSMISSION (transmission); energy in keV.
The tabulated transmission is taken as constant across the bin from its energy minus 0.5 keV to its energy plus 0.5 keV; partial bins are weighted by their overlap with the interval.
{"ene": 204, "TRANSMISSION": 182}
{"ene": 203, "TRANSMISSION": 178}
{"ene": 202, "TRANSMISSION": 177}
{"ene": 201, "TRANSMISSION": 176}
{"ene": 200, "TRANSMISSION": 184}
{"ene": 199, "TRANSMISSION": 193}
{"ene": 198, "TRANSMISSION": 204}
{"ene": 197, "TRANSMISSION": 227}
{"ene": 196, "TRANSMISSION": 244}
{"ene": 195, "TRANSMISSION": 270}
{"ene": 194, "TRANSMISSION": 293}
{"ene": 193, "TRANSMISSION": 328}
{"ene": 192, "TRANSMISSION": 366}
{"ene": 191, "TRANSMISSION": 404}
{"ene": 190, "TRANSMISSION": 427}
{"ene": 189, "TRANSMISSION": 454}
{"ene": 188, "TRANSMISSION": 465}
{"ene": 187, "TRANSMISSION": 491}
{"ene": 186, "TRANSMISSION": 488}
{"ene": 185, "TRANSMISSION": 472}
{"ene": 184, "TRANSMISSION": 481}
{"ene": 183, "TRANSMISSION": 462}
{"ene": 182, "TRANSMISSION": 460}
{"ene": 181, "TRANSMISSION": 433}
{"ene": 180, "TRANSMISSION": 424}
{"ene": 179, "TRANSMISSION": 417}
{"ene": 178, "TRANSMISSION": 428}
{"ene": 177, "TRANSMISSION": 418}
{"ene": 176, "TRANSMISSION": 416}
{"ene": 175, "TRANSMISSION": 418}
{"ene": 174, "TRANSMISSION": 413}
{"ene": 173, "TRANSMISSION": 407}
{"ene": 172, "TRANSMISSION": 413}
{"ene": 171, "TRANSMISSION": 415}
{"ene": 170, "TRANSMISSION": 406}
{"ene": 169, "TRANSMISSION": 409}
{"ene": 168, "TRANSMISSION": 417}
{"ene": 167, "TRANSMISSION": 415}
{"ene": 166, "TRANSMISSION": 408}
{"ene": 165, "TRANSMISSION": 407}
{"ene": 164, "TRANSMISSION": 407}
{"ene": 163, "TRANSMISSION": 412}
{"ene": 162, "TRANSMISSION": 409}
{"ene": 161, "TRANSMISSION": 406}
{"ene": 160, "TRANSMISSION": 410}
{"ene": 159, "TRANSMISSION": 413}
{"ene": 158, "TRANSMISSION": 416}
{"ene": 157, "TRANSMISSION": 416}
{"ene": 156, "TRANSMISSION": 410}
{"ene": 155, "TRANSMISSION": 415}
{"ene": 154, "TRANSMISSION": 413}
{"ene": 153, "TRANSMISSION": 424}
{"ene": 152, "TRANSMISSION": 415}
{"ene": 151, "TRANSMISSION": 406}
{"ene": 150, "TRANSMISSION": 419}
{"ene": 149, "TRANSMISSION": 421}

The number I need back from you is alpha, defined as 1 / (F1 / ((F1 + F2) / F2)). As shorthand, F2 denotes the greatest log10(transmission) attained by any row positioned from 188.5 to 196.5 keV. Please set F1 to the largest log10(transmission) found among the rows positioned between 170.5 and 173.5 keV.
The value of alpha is 0.7583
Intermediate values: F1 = 2.618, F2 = 2.66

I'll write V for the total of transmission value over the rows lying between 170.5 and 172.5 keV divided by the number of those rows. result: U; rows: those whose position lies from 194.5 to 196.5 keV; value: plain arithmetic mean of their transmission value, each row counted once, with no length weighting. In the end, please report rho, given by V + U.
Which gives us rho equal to 671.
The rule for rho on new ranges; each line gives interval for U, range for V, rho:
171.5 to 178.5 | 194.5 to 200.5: 636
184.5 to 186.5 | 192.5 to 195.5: 777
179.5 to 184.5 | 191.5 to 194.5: 781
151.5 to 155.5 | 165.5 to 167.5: 828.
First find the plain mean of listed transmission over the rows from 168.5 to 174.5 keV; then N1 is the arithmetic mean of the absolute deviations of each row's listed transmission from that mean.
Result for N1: 3.2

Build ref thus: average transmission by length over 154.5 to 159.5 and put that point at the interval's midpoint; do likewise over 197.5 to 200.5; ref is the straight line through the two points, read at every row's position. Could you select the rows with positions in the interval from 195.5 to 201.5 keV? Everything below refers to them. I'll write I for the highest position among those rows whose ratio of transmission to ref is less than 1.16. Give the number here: 201 keV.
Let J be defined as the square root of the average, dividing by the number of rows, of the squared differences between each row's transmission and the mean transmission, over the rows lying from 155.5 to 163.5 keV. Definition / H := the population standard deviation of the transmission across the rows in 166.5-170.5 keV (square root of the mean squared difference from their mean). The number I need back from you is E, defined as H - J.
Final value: 1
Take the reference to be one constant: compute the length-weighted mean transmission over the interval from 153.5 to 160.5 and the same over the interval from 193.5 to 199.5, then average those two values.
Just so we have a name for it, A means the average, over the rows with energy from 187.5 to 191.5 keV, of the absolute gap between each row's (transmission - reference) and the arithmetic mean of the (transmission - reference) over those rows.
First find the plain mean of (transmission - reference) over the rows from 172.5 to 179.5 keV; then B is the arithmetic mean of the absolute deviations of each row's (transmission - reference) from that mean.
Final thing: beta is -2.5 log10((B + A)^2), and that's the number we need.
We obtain -7.1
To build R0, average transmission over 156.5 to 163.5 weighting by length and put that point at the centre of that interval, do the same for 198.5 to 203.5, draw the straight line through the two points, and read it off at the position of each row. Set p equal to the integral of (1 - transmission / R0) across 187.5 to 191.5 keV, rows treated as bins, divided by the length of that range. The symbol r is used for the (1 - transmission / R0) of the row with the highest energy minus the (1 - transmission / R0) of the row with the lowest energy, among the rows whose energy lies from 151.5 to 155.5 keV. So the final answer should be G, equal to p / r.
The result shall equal 22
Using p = -0.8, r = -0.03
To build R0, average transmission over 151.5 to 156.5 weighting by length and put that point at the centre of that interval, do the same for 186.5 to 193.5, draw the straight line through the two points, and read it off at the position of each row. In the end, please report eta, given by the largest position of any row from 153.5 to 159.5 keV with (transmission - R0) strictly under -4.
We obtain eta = 156 keV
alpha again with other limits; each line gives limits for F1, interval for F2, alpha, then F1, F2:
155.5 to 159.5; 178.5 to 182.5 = 0.7574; 2.619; 2.66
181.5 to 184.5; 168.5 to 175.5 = 0.7543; 2.682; 2.62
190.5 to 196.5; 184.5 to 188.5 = 0.7553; 2.606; 2.69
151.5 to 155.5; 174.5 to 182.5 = 0.7562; 2.627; 2.66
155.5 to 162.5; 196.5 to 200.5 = 0.8063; 2.619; 2.36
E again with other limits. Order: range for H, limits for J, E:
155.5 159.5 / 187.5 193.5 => -46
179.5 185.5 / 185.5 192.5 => -22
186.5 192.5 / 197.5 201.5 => 31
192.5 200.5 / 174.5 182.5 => 34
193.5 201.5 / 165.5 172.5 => 36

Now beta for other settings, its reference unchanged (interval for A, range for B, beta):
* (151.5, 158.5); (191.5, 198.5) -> -8.4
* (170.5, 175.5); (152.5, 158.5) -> -3.8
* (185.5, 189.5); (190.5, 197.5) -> -9.2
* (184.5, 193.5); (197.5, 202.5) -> -8.7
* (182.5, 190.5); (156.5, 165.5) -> -6.4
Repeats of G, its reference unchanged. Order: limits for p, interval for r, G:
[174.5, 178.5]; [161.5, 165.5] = 8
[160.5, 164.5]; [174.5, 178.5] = 0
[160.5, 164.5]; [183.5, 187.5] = 0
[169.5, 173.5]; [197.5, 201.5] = -3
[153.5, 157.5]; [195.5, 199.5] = 0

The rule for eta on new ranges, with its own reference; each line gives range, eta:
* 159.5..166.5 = 166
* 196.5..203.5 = 203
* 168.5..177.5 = 174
